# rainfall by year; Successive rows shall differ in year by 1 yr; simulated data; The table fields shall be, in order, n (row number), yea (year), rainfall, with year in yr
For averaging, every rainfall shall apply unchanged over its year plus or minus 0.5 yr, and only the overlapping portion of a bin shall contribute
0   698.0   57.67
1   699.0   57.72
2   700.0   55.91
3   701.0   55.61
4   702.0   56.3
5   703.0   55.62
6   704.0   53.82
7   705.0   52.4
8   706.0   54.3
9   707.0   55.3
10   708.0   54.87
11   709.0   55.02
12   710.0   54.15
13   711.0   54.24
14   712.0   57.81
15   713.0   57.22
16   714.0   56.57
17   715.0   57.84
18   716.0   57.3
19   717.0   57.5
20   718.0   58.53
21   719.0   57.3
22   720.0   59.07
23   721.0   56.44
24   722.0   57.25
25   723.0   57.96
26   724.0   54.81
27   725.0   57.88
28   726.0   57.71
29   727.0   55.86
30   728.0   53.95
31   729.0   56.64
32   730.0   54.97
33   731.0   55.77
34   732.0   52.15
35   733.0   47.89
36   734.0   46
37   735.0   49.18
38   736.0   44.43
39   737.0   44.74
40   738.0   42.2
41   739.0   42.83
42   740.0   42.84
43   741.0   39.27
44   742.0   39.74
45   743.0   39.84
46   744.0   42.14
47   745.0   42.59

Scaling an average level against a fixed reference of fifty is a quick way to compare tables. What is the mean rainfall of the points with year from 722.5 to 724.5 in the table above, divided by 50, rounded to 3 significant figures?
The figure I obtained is 1.13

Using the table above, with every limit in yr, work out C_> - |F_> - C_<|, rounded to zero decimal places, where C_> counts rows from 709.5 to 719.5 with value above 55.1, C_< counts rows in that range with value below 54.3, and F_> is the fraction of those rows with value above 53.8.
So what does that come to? 7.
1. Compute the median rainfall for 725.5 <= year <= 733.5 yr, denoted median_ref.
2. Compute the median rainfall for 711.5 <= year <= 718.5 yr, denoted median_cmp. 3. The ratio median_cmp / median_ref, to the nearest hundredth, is 1.04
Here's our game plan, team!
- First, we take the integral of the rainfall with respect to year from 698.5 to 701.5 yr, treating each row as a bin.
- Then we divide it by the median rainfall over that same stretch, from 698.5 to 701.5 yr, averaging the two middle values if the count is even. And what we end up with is 3.027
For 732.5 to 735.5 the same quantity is 2.987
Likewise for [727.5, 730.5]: 3.012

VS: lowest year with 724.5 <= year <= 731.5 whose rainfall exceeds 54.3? 725.0 yr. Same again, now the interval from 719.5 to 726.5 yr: 720.0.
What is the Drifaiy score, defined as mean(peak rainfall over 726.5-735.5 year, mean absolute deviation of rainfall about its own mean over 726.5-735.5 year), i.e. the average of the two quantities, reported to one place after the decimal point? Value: 30.0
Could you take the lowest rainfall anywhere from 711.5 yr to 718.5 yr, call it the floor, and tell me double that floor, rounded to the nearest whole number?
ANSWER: 113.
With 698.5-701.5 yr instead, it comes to 111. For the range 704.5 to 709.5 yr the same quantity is 105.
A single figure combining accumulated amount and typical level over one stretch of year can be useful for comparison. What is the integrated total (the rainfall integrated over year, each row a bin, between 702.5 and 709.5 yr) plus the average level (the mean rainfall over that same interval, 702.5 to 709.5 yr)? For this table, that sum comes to 436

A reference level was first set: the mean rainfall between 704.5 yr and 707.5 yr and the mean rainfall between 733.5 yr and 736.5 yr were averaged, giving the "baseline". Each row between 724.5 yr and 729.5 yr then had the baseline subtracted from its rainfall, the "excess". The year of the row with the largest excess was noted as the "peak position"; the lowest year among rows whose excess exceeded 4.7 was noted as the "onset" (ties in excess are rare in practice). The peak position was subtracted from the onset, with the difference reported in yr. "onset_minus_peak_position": 0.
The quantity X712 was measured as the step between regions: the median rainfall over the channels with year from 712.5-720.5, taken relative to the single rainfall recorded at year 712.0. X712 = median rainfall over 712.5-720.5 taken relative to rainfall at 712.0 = -0.4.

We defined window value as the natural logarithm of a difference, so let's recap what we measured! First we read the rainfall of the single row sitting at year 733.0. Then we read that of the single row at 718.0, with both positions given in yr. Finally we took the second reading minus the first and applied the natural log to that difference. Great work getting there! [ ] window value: 2.36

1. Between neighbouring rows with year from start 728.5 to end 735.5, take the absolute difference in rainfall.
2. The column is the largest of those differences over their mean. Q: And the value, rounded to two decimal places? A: 1.66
